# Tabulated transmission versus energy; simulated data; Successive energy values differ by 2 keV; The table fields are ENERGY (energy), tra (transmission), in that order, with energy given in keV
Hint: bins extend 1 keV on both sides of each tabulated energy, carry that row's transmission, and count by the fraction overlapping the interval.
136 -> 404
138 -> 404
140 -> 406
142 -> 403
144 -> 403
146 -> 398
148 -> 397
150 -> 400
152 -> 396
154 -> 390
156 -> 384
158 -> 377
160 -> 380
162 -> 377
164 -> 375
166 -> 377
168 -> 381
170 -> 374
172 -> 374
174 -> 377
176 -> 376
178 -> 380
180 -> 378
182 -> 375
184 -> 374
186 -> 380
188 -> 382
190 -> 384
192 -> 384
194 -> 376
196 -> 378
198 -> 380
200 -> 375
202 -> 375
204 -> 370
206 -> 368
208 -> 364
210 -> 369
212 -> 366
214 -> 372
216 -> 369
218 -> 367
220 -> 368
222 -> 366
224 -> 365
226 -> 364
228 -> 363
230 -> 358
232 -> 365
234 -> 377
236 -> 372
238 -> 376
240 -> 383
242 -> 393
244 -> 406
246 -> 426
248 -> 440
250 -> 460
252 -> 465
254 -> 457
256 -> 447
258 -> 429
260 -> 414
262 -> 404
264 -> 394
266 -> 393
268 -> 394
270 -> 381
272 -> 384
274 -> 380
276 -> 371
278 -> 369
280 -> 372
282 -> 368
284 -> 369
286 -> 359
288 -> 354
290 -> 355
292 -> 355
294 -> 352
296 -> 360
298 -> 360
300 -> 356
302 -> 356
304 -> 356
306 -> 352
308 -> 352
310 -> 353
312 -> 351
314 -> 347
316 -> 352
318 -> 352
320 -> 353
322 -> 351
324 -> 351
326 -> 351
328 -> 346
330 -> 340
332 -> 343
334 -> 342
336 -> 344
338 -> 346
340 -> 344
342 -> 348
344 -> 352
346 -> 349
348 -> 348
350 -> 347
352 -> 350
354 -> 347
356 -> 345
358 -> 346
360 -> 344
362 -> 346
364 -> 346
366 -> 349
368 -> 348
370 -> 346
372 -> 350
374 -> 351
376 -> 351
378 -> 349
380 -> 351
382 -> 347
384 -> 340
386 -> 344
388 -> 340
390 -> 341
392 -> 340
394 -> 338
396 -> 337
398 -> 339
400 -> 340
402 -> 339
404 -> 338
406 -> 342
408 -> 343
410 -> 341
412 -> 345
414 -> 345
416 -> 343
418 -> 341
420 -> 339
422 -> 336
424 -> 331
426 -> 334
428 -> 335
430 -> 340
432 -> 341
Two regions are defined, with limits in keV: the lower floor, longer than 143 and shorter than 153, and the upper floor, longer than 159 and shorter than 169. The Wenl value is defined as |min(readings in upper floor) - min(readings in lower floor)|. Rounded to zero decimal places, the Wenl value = 21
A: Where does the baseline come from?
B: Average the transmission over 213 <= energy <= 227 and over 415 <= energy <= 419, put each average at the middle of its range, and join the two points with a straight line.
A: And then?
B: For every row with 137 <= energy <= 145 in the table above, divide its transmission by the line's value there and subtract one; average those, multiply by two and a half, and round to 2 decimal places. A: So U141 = 0.18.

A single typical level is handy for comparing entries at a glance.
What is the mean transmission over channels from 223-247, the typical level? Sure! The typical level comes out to 379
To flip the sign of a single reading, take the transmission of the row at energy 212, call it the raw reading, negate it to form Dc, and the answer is -366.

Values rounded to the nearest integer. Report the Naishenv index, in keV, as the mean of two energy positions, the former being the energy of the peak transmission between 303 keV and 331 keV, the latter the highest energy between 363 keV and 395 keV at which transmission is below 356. 349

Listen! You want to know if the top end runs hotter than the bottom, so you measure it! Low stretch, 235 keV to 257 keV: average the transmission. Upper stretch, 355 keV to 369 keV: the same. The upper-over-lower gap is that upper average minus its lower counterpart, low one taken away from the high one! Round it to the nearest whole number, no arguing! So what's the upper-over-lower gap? -74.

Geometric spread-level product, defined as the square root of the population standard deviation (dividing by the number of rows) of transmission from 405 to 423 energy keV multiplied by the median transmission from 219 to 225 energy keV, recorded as 31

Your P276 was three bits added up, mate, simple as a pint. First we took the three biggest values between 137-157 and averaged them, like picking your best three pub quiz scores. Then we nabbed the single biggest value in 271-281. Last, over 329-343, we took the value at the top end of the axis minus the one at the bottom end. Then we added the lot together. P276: 796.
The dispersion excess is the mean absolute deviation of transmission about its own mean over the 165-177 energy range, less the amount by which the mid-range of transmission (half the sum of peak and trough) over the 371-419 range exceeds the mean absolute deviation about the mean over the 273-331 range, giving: -335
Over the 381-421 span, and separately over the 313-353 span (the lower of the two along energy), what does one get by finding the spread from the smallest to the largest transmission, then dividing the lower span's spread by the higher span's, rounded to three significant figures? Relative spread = 1.30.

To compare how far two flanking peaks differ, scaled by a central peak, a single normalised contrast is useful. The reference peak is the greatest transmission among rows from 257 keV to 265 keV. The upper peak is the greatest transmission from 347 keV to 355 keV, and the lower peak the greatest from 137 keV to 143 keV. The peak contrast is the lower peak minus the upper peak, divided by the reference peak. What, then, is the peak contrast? 0.13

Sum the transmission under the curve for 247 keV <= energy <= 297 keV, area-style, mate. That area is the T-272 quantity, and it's 19652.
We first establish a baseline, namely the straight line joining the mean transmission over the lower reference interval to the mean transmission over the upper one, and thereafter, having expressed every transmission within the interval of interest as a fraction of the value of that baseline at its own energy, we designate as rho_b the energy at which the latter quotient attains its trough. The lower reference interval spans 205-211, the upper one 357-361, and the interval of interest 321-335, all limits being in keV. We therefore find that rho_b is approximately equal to 330 keV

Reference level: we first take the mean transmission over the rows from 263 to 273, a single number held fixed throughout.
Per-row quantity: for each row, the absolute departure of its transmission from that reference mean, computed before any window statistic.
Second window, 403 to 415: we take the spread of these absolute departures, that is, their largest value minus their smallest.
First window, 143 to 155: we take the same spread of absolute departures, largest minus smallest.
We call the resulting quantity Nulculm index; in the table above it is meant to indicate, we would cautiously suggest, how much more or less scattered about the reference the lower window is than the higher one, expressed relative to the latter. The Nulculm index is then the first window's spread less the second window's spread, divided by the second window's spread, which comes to 0.9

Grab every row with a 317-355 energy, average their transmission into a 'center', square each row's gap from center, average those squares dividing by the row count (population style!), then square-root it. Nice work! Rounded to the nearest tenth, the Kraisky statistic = 3.6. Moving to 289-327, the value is 3.1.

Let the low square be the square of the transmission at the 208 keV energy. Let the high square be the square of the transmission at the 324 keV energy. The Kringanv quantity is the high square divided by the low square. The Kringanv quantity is 0.93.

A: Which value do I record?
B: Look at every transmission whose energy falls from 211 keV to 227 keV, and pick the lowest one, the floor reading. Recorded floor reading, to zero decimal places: 364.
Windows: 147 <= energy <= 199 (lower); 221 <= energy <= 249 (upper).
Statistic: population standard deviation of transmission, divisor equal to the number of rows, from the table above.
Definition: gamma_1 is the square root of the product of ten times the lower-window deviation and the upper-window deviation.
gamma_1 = 41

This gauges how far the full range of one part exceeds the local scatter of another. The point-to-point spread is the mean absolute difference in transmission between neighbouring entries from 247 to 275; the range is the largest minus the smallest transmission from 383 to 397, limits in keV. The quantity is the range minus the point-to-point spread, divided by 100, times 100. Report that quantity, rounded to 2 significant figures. -2.1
